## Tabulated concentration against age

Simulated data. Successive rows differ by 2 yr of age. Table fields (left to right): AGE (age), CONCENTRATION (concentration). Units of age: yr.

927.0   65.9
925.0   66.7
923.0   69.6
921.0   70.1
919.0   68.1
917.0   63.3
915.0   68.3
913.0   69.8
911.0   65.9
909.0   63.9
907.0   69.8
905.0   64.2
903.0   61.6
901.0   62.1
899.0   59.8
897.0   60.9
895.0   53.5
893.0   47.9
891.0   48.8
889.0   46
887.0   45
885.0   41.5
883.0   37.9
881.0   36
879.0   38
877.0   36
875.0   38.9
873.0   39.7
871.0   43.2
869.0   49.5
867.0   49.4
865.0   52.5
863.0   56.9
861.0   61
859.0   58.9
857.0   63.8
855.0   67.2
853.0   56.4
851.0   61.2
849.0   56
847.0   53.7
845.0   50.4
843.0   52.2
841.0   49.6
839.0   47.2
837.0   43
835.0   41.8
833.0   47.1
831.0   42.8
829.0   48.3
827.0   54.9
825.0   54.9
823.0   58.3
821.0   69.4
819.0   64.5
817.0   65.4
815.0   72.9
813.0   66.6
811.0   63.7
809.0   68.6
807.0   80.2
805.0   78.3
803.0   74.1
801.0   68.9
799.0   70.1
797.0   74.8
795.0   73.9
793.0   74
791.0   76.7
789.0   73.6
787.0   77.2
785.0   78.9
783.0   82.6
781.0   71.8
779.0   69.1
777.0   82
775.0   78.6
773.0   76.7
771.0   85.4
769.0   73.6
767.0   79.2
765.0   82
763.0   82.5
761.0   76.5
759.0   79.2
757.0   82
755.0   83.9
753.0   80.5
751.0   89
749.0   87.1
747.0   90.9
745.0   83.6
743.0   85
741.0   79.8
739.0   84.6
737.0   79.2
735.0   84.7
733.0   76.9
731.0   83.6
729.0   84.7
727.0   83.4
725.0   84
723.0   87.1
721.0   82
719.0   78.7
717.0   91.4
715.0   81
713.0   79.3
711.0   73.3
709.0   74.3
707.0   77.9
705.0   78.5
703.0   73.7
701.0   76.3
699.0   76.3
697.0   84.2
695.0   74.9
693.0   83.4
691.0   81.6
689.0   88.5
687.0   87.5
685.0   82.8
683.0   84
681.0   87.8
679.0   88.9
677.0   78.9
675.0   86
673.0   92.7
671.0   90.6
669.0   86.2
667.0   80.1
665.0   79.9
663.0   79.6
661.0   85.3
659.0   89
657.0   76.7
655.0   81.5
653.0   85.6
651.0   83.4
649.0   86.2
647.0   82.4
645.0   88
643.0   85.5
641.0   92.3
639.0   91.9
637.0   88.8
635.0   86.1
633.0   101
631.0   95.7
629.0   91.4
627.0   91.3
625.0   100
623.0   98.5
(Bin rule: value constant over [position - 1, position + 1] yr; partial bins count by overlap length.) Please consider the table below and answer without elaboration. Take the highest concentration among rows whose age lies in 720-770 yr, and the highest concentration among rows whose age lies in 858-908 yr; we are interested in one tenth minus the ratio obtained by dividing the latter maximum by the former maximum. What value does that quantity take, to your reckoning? -0.67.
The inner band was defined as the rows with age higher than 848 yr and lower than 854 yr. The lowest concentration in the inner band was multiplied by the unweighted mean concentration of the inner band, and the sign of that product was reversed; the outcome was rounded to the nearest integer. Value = -3241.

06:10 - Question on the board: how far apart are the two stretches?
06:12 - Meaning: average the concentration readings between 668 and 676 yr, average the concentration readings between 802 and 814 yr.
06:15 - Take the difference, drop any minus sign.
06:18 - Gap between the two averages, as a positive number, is 17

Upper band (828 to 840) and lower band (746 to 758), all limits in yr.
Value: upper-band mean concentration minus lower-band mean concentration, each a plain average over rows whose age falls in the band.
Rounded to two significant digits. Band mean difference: -41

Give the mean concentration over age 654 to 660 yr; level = 82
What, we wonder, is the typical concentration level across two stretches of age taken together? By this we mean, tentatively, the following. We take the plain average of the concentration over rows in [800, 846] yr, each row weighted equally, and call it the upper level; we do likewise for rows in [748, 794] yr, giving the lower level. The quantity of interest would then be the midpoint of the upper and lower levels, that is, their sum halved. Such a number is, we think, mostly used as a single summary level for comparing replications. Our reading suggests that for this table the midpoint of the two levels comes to 69.2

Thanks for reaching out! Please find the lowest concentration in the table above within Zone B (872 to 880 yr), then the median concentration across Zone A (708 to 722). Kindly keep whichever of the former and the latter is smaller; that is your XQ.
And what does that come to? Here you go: 36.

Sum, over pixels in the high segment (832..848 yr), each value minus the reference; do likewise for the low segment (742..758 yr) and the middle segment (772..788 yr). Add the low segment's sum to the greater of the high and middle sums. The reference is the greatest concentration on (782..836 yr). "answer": -23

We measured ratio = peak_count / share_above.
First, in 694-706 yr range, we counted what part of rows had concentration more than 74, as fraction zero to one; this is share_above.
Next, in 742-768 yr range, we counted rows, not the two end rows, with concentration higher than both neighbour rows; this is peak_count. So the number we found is 4.8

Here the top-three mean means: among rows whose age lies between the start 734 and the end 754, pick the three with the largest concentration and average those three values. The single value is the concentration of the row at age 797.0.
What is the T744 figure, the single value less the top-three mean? -14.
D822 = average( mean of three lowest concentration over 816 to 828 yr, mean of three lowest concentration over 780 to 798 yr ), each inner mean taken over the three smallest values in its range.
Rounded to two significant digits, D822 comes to 65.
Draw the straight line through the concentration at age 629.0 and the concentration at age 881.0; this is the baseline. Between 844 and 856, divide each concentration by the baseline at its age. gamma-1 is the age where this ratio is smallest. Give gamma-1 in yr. 845.0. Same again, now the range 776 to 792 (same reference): 779.0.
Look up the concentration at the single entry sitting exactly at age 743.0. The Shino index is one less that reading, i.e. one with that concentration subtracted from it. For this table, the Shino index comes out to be -84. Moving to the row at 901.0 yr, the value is -61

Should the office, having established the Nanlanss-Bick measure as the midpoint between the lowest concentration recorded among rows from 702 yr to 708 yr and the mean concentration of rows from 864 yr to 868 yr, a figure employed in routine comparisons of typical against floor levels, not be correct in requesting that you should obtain 62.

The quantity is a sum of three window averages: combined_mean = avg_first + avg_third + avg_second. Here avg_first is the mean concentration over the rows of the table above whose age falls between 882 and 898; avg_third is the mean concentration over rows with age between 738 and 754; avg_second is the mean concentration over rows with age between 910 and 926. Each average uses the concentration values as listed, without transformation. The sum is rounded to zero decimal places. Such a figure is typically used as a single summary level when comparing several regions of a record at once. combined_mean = 200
